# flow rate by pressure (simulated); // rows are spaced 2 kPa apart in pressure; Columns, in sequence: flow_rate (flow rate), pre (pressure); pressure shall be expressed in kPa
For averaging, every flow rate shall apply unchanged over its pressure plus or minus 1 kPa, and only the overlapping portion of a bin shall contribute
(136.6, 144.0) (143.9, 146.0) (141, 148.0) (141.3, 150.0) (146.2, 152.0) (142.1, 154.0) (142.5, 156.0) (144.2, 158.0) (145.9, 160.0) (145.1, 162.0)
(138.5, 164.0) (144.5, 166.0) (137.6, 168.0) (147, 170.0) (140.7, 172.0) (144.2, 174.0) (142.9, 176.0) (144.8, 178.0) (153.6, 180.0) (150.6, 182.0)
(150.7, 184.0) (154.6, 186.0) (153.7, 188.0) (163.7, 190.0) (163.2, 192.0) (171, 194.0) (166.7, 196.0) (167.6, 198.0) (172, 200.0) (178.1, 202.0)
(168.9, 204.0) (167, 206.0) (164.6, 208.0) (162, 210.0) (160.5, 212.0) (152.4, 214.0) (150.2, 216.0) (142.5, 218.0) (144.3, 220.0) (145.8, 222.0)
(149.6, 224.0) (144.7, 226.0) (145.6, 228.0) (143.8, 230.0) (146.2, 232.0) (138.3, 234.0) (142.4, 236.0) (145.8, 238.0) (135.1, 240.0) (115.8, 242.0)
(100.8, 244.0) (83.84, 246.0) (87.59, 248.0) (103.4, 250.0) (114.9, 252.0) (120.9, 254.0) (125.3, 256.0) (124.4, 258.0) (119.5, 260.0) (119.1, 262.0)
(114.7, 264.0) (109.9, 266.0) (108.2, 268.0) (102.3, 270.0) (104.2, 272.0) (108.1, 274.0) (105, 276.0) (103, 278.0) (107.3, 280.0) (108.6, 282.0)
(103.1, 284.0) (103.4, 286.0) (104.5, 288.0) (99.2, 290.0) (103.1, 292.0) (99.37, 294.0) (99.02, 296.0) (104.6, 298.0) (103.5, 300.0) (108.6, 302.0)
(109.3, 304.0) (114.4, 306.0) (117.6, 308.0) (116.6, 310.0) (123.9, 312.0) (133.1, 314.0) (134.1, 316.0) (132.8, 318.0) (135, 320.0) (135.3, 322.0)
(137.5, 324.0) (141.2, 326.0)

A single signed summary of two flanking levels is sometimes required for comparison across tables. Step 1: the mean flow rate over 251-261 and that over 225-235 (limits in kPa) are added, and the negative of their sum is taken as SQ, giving -265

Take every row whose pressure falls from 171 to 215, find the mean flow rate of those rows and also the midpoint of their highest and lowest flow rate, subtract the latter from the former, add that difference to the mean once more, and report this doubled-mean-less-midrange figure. 158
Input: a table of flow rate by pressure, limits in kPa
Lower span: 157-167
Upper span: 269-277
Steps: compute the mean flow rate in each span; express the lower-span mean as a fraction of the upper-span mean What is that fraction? 1.4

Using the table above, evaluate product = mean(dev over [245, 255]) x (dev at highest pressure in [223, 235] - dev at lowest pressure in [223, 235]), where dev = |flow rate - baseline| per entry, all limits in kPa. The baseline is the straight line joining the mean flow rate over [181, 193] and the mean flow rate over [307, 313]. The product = -28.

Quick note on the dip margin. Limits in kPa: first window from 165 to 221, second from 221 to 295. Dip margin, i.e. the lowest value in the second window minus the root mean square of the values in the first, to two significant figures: -72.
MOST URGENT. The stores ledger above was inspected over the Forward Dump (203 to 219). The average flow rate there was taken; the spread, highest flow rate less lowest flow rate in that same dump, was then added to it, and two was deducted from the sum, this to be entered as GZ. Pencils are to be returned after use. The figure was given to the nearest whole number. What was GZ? 183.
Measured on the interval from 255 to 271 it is 136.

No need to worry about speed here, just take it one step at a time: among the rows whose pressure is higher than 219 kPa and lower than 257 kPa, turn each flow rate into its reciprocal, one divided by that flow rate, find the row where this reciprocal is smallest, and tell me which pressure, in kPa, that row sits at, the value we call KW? 224.0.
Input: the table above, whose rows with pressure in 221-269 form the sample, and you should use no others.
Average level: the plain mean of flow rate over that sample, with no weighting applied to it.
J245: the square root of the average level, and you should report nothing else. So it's 11.2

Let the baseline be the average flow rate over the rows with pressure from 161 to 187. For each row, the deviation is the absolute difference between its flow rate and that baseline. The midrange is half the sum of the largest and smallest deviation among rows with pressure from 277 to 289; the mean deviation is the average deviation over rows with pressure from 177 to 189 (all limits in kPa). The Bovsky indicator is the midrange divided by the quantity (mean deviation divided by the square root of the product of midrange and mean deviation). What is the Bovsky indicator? 104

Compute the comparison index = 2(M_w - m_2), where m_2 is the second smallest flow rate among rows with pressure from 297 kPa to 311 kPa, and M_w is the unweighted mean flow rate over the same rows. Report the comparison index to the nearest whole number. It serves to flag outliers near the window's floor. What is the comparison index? 12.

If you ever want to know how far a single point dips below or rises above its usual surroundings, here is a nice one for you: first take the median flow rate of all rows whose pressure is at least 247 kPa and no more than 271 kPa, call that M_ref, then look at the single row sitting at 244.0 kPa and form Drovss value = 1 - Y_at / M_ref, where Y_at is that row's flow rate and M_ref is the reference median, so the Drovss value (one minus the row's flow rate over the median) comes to 0.12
